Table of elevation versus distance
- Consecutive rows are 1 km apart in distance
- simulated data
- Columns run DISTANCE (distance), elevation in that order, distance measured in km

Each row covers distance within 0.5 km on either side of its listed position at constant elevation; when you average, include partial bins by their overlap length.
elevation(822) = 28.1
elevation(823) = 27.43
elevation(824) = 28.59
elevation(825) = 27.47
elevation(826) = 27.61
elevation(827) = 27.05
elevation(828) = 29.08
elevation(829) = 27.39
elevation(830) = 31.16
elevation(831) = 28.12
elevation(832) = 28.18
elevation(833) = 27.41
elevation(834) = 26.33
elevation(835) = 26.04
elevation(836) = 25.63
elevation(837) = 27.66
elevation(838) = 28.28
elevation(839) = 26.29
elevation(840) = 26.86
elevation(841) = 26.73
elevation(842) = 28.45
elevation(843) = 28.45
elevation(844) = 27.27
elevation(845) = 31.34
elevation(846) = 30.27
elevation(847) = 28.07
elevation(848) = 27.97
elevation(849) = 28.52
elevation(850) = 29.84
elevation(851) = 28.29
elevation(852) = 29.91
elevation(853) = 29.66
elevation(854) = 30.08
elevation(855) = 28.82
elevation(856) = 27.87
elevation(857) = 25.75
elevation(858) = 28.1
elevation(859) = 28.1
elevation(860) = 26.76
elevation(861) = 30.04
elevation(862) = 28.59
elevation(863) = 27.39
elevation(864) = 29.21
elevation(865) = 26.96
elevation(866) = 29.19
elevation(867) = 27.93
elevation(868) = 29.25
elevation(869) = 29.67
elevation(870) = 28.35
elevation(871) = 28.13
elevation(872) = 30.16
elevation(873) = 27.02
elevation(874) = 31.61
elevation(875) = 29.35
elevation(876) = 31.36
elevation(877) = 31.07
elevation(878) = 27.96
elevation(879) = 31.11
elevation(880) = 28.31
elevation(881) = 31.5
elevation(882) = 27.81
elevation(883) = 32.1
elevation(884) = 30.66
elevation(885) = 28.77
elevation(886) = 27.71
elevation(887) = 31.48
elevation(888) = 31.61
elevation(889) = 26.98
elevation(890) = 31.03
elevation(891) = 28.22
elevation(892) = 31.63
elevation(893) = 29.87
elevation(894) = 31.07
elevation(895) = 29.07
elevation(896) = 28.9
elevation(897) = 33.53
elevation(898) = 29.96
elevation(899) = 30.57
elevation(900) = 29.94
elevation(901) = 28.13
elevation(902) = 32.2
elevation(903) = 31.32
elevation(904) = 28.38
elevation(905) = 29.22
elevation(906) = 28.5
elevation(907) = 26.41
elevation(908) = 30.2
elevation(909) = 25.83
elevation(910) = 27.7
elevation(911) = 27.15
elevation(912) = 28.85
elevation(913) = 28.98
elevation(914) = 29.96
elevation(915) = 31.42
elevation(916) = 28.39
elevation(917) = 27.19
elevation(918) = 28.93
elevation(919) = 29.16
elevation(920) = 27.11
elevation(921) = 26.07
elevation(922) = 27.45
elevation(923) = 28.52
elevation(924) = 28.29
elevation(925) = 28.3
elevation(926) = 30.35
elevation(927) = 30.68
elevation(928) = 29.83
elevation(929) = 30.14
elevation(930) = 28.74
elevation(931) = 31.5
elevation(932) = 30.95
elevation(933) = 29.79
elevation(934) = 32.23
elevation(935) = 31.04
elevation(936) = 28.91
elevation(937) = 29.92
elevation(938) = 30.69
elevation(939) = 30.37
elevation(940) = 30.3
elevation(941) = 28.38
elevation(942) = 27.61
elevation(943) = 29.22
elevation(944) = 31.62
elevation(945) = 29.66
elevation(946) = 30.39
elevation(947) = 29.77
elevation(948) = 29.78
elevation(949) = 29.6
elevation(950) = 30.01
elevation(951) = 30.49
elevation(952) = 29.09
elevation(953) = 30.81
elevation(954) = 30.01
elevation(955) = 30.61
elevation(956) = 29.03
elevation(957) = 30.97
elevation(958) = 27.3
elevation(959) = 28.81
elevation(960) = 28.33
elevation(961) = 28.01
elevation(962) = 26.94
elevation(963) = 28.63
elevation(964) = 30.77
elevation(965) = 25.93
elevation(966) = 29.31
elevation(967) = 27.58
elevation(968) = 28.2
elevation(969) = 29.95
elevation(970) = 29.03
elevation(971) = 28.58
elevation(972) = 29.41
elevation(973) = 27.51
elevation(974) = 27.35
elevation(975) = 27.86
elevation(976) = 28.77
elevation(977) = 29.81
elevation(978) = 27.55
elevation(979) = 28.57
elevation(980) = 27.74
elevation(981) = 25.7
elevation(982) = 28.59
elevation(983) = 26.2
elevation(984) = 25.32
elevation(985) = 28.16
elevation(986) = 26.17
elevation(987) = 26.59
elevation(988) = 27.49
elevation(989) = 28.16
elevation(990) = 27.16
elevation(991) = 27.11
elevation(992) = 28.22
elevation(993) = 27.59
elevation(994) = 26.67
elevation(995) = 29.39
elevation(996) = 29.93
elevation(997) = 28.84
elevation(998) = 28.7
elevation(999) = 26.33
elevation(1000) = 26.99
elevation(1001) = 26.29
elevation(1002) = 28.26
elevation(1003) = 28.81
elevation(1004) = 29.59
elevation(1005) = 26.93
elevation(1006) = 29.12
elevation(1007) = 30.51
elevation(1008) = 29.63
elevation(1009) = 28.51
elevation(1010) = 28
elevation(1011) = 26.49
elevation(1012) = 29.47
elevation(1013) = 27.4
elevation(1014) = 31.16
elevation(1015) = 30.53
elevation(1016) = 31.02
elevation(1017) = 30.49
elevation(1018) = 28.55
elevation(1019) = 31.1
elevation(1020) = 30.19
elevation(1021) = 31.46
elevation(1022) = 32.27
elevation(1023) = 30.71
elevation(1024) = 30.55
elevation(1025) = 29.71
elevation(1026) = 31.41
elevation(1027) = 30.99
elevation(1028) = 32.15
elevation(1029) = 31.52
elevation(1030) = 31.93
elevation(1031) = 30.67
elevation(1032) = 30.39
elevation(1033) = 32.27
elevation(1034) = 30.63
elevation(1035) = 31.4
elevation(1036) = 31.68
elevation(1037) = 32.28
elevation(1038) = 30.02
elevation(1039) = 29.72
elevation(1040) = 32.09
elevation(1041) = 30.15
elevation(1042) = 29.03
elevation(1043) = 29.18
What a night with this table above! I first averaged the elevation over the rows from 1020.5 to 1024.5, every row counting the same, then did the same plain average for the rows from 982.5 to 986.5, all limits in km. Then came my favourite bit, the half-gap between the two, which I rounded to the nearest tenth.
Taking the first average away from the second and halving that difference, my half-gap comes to -2.4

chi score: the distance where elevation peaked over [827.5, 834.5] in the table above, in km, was 830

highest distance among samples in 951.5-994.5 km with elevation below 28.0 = 994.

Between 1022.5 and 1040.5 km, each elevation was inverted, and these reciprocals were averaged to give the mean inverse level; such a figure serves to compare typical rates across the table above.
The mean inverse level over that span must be 0.0322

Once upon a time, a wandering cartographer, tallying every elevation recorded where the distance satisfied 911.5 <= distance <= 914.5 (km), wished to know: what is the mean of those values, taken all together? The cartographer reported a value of 29.3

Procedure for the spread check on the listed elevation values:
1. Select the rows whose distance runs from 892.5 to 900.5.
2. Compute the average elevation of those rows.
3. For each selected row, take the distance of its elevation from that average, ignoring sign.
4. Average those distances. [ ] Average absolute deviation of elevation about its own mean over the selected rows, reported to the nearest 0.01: 1.02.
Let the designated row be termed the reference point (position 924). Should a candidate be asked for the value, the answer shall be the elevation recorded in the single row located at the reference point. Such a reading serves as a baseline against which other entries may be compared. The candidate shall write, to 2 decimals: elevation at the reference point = 28.29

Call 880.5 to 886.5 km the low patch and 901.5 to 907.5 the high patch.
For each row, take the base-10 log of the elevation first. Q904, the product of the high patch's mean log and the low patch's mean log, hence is 2.16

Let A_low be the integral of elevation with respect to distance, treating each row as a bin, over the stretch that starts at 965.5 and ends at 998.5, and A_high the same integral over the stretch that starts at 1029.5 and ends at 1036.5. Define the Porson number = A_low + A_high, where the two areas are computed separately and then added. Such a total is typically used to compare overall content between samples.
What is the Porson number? 1142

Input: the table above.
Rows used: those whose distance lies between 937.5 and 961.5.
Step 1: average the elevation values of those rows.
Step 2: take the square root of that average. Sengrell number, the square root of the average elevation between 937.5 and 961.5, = 5.44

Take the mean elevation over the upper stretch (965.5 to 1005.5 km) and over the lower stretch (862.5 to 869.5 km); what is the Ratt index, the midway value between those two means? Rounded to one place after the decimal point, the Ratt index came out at 28.2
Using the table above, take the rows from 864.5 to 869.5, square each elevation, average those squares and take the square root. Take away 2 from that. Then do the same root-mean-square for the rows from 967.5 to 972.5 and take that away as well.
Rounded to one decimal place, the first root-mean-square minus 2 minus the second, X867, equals -2.4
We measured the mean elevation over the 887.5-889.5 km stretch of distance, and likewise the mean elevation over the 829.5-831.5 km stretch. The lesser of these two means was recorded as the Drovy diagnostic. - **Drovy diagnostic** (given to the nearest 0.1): 29.3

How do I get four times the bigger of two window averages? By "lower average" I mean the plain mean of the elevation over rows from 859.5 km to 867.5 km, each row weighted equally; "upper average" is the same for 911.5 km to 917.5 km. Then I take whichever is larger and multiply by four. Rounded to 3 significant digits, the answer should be 117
